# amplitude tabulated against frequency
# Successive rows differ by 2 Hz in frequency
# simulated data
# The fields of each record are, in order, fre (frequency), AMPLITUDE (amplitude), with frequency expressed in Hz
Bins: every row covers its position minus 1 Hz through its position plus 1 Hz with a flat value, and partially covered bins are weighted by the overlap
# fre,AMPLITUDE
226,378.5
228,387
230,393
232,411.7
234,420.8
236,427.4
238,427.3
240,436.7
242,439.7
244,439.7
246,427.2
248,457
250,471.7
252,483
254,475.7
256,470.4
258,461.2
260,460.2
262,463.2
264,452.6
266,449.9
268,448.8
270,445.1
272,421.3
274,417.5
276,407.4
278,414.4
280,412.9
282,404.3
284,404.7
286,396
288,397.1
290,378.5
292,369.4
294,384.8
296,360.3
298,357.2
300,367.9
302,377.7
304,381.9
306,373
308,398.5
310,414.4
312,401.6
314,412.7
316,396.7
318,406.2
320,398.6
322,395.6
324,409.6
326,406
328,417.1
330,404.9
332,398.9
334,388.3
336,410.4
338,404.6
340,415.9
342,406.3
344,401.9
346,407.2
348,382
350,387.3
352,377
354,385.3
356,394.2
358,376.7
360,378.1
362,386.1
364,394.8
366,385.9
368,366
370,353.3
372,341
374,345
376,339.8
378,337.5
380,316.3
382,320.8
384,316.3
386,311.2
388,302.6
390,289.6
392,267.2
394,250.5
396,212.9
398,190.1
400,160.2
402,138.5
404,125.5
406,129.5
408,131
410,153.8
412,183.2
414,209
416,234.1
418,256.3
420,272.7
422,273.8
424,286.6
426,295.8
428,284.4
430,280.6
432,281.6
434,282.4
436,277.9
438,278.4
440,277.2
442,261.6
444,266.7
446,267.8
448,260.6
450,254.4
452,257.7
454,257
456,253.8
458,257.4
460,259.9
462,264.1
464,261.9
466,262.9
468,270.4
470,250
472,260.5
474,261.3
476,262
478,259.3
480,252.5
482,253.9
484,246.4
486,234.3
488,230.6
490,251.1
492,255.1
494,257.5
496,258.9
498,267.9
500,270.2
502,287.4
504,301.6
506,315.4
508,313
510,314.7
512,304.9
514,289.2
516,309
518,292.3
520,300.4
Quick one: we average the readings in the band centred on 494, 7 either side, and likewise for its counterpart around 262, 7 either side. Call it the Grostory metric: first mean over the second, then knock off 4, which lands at -3.44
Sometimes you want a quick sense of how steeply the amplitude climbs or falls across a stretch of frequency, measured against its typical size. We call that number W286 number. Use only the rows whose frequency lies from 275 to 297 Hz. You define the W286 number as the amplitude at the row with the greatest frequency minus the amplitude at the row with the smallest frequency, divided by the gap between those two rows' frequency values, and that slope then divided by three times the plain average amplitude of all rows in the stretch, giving -0.0020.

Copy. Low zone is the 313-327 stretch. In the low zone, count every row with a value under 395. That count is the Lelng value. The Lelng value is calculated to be 0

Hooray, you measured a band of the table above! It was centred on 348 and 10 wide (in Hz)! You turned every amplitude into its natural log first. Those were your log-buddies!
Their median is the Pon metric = 5.96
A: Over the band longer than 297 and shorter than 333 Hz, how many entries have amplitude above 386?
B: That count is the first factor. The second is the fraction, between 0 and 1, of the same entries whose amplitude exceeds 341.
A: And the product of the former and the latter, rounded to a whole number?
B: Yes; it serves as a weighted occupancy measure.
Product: 13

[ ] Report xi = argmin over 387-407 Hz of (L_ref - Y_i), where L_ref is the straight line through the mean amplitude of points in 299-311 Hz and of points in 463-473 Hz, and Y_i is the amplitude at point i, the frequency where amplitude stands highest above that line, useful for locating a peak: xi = 388 Hz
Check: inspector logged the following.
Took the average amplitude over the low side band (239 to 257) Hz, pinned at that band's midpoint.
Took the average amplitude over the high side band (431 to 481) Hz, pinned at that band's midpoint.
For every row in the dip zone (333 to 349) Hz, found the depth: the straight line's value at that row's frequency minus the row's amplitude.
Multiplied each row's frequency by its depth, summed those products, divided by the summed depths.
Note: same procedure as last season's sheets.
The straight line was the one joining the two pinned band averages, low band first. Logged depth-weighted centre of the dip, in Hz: 341.3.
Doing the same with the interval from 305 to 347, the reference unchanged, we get 334.8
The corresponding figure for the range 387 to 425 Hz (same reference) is 404.7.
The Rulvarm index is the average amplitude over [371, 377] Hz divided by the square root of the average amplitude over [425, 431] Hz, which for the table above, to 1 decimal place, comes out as 20.2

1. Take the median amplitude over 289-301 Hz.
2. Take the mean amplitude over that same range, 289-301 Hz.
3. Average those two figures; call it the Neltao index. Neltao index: 369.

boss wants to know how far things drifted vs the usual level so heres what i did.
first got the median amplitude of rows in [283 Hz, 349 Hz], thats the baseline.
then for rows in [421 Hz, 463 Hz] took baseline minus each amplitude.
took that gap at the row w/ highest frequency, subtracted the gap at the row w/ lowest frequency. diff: 10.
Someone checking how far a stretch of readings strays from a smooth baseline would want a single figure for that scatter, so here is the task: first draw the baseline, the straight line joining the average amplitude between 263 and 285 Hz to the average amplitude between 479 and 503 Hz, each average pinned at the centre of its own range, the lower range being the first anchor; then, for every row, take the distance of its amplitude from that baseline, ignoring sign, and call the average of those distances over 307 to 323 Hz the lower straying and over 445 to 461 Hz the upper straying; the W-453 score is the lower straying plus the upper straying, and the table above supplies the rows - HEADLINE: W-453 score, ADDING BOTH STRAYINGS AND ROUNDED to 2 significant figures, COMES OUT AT 36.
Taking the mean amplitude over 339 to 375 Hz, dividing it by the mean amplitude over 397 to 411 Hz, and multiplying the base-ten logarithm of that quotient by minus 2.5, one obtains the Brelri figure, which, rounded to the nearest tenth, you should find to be -1.0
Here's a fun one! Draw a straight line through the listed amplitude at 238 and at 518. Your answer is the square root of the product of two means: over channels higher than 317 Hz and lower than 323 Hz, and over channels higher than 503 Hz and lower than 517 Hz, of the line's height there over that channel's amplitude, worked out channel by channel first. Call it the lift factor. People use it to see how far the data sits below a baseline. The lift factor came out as 0.97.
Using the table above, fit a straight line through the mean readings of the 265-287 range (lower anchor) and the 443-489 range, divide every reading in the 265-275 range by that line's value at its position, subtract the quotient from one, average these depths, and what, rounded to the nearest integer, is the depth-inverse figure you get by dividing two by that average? -77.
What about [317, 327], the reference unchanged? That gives -34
